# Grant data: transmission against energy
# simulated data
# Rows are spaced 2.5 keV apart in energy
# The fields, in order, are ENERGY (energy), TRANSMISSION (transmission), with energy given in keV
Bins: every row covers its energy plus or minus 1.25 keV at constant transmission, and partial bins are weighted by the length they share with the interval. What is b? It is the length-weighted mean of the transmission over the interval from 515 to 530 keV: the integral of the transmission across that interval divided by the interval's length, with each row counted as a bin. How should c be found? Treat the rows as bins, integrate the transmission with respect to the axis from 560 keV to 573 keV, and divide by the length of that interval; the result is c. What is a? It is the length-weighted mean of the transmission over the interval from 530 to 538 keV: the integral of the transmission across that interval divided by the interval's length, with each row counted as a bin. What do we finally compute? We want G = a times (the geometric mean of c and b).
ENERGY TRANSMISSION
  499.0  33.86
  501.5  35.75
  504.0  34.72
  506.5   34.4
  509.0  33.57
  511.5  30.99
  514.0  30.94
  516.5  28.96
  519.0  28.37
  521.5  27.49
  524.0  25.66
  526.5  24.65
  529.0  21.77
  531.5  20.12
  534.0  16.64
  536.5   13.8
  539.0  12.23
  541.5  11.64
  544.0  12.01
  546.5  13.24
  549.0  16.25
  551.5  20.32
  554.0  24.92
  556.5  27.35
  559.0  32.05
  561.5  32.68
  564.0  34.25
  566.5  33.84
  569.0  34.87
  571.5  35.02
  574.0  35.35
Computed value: 505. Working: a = 17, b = 26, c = 34.1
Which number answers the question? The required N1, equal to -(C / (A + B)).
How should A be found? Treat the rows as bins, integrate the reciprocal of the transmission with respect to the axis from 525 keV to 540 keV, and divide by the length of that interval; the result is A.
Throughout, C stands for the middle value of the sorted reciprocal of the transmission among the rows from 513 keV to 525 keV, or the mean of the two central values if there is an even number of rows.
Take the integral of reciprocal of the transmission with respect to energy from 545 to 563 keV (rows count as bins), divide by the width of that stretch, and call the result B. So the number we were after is -0.34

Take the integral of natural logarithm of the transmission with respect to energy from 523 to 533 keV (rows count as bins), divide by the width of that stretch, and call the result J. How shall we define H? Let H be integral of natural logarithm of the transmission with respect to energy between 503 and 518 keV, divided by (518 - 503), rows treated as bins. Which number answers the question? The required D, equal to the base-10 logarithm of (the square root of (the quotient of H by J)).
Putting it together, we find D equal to 0.02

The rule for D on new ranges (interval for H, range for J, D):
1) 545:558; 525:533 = -0.01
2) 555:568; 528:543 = 0.05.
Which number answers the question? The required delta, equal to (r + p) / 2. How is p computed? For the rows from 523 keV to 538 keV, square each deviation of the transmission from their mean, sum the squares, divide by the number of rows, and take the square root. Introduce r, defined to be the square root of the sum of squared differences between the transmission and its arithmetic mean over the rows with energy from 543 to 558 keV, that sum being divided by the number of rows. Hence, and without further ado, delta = 5.0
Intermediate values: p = 4.2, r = 5.7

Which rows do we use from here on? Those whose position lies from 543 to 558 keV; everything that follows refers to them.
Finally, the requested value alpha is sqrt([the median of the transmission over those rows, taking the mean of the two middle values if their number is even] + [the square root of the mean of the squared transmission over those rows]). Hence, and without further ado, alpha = 6.2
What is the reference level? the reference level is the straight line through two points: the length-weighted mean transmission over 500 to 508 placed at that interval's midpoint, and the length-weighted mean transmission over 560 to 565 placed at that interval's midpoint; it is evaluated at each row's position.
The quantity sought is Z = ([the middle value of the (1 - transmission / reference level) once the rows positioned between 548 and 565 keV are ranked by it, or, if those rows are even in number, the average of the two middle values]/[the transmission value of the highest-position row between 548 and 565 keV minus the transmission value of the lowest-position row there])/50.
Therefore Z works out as 0.0002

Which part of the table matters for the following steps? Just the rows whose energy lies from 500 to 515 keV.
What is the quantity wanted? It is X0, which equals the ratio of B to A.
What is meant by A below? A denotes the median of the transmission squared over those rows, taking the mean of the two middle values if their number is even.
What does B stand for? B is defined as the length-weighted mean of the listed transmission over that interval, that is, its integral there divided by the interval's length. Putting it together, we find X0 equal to 0.029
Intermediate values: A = 1155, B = 33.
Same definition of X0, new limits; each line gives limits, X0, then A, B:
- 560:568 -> 0.029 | 1145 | 34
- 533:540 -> 0.075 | 190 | 14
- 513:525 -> 0.035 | 805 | 28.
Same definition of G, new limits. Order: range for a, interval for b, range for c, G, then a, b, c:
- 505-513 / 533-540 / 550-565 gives 661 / 33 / 14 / 28.3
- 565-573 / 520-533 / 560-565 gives 976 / 35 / 24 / 33.4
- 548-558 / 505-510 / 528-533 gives 600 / 23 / 34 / 20.7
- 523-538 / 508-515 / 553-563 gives 619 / 20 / 32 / 29.5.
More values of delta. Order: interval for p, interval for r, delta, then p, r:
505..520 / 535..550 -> 1.9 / 2.2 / 1.6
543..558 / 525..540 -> 5.1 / 5.7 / 4.4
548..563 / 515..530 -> 4.2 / 5.9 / 2.5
